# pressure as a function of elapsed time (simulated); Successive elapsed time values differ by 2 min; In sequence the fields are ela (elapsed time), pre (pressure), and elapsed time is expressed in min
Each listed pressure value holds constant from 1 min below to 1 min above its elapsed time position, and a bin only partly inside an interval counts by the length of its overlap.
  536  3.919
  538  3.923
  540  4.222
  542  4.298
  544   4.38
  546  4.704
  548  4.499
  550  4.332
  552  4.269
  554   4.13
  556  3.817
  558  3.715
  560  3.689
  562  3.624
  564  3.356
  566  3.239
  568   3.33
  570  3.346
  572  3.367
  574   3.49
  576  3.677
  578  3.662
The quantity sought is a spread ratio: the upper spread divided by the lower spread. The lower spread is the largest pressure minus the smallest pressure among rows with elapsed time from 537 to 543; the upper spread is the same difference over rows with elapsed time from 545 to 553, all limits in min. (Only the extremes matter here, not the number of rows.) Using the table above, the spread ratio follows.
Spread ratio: 1.16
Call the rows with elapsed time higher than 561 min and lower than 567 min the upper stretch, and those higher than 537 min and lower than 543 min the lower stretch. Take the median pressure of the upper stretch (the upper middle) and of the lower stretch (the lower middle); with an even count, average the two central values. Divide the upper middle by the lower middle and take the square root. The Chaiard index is 0.892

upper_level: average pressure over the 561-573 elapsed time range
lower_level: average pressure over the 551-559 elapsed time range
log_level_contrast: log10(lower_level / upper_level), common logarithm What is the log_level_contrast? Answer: 0.07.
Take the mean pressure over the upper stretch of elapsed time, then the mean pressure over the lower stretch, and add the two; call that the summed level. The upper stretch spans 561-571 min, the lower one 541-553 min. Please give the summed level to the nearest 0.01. 7.79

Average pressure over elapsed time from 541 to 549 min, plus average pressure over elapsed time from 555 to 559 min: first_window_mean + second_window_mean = 8.2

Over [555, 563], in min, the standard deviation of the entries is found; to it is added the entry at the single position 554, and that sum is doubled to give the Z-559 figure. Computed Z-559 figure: 8.4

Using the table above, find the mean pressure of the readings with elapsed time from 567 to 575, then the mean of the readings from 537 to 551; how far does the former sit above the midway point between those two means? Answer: -0.48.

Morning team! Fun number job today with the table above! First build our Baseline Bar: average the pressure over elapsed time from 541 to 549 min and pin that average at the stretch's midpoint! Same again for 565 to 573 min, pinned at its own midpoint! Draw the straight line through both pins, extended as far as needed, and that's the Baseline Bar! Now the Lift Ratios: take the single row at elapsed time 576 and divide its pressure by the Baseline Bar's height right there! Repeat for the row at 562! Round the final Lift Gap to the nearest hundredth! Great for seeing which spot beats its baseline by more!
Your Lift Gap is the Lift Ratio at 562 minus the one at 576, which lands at -0.24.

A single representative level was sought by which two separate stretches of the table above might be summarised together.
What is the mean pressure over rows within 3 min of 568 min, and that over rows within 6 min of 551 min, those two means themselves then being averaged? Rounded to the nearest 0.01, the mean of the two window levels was 3.80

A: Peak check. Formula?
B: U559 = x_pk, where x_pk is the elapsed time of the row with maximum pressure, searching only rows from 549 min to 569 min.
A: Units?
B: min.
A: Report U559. 550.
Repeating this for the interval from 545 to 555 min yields 546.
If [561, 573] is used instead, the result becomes 562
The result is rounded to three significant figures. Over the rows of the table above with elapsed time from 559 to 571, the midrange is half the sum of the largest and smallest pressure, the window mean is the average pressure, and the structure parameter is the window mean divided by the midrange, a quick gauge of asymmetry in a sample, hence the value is 0.990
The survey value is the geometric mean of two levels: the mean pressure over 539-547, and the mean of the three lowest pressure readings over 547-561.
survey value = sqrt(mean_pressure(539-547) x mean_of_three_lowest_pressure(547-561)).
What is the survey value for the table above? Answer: 4.06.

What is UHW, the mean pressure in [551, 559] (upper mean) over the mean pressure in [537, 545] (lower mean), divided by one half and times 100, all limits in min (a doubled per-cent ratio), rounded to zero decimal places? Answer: 189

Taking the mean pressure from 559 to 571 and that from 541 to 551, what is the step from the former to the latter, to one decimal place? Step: 1.0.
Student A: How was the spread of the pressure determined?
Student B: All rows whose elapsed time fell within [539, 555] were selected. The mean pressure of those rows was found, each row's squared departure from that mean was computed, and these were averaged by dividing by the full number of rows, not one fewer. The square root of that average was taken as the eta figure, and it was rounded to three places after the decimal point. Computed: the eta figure 0.167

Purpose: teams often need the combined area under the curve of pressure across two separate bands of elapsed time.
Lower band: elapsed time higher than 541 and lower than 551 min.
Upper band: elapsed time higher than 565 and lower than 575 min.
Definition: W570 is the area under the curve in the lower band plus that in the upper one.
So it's 78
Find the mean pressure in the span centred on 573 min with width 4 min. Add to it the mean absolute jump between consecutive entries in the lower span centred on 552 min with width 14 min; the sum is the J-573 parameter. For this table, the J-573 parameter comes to 3.59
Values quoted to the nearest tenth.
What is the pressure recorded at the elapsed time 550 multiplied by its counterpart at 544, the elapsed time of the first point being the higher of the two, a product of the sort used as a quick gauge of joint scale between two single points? 19.0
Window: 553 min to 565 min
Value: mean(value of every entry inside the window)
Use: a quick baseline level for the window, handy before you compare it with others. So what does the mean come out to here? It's 3.7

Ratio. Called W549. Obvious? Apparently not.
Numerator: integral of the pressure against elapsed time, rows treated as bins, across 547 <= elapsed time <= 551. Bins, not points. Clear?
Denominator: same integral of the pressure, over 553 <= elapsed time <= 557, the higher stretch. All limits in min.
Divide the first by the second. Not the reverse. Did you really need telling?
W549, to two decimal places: 1.11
